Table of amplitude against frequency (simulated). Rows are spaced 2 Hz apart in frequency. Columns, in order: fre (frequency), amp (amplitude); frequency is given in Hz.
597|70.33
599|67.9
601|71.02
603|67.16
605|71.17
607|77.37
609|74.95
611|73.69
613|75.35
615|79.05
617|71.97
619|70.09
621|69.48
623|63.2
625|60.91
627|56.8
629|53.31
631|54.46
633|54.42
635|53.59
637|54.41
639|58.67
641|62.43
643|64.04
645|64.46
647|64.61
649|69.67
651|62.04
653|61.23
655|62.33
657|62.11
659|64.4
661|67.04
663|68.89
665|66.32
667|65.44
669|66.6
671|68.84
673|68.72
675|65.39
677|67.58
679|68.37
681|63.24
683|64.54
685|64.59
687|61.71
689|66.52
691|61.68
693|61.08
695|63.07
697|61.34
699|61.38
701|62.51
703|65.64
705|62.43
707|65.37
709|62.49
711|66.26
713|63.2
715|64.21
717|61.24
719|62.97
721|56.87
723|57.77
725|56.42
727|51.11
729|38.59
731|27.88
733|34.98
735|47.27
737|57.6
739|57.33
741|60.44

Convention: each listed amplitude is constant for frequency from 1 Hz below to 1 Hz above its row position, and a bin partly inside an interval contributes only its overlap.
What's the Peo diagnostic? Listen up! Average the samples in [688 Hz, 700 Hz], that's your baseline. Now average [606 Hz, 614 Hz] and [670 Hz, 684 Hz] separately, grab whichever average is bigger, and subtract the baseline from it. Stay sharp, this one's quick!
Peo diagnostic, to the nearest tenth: 12.8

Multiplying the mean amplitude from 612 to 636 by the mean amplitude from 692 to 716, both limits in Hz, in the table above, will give 4020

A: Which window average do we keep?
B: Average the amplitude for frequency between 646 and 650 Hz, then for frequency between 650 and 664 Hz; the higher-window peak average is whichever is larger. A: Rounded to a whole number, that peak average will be 67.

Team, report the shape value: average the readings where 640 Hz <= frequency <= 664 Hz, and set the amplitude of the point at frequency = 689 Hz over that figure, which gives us 1.03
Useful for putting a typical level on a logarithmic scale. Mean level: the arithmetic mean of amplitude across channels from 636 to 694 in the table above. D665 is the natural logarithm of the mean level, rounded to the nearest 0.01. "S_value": 4.16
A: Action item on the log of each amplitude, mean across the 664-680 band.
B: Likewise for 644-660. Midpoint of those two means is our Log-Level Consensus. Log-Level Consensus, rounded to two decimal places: 1.82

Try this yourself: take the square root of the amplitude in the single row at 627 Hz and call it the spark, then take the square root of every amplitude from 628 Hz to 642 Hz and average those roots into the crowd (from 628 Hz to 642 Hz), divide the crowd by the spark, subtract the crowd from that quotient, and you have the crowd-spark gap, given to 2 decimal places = -6.48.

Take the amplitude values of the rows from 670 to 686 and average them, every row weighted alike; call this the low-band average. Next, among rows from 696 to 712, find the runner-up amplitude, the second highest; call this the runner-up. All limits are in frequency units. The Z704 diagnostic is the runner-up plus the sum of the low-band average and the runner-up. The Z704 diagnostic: 198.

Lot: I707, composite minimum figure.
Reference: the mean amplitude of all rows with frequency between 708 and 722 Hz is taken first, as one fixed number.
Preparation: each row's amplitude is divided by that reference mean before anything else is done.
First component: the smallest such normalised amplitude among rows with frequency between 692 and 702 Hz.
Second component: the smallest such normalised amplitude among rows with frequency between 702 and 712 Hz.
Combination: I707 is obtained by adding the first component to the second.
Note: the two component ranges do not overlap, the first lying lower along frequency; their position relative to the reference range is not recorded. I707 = 1.98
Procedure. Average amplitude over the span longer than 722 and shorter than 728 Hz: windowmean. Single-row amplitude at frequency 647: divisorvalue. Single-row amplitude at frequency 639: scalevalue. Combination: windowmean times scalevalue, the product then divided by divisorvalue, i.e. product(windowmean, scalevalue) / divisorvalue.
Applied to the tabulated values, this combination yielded 50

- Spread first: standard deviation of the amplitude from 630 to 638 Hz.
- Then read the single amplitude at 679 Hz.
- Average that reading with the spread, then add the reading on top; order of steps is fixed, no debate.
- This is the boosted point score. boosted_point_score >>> 103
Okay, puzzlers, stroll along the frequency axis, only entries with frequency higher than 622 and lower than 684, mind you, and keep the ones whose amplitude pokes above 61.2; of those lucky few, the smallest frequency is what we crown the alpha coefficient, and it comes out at 623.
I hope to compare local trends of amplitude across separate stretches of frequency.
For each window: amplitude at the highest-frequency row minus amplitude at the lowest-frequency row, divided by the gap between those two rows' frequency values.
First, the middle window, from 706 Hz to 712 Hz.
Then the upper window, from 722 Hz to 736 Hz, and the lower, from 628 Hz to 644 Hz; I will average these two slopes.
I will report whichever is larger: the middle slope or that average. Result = 0.22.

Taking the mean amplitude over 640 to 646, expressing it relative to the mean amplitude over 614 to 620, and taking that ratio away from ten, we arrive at 9.14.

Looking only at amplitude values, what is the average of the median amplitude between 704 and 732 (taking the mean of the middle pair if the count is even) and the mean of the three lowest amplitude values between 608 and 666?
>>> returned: 58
